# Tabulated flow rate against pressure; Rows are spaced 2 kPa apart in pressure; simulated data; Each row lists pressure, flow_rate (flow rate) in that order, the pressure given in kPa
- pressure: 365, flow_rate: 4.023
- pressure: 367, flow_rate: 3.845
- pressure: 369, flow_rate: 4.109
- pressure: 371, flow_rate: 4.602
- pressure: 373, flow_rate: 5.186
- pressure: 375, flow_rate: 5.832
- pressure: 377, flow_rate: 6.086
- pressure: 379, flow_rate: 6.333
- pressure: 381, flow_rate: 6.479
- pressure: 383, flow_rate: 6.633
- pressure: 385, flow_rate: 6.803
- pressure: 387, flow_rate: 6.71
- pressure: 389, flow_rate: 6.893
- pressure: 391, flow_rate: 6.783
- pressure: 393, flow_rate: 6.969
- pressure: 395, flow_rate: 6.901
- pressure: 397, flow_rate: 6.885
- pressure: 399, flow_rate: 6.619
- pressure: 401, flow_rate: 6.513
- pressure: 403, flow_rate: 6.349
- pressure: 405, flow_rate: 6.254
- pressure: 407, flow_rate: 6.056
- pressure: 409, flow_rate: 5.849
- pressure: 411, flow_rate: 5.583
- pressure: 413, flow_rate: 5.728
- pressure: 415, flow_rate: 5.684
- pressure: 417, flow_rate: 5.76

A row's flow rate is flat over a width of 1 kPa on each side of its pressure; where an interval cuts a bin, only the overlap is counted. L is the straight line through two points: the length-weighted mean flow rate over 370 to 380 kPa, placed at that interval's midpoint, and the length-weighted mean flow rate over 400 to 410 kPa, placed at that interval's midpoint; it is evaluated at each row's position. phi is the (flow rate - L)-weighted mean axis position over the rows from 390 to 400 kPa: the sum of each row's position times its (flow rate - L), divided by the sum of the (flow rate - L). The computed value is 394.6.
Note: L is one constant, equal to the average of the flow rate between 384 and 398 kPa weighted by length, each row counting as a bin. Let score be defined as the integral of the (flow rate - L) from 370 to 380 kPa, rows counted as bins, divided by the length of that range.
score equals -1.2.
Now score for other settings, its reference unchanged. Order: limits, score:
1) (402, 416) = -0.9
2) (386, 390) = 0.0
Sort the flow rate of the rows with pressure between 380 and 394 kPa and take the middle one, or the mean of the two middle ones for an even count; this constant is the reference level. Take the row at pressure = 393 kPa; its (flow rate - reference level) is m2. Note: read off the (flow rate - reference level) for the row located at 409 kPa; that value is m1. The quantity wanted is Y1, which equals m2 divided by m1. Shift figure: 0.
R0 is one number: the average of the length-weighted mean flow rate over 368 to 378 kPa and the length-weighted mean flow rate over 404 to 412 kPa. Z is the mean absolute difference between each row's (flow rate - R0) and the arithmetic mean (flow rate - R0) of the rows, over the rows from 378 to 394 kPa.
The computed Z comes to 0.16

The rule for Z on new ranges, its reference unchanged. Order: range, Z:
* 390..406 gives 0.23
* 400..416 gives 0.29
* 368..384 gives 0.77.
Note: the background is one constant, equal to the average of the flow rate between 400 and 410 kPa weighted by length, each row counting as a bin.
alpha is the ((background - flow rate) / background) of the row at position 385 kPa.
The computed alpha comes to -0.10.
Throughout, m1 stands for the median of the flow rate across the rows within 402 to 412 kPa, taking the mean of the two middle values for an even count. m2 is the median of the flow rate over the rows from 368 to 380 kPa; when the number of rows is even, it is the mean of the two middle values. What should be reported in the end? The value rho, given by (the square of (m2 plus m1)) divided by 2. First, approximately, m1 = 6.1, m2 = 5.5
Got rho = 67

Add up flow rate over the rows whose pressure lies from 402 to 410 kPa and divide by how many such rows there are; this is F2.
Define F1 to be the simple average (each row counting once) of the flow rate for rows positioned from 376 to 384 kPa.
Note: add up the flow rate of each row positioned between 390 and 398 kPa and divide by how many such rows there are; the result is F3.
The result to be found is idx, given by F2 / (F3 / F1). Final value 5.7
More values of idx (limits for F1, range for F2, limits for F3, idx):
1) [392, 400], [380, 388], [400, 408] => 7.2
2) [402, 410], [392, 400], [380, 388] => 6.3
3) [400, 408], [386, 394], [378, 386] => 6.6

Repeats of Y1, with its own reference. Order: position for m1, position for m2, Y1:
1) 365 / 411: 0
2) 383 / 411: 8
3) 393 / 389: 1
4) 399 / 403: 3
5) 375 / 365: 3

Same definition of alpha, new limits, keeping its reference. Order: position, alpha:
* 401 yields -0.05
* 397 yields -0.11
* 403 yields -0.02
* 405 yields -0.01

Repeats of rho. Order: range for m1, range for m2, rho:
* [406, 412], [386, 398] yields 81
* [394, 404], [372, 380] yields 79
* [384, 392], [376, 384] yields 87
